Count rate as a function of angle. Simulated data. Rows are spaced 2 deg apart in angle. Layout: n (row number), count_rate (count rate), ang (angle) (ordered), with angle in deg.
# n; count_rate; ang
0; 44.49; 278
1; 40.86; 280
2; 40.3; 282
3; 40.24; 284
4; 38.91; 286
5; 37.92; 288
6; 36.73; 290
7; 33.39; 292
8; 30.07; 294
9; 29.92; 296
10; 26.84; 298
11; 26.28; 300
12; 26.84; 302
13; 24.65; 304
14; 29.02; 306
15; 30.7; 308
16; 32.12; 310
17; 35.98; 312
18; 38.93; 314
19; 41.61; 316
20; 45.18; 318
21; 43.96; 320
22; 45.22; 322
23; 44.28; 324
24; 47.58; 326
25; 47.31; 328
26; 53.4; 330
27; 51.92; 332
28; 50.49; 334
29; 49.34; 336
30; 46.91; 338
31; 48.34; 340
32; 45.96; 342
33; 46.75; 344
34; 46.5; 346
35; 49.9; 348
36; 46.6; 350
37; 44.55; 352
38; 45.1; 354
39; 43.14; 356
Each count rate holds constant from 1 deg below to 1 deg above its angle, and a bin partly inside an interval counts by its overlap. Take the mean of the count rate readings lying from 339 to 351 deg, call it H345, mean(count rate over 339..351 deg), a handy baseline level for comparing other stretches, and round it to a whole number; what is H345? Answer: 47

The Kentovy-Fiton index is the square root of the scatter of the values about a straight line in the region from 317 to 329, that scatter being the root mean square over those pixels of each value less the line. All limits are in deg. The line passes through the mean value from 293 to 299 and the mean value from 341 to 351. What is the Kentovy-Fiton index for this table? 2.62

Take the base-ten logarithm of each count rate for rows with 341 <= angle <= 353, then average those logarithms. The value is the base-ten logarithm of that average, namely 0.222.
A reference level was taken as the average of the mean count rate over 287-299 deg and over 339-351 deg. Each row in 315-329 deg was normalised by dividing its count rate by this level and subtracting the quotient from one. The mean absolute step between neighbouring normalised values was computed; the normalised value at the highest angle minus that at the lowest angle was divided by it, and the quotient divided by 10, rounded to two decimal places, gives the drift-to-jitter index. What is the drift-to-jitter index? -0.32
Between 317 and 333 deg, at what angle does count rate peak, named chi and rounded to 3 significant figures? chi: 330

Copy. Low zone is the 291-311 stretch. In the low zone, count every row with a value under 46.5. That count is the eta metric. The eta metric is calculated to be 10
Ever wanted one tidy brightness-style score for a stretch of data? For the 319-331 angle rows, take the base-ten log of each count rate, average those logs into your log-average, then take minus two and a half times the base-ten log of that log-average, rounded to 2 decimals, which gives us -0.56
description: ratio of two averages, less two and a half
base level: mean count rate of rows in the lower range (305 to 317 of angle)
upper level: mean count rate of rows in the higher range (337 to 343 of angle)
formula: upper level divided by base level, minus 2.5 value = -1.14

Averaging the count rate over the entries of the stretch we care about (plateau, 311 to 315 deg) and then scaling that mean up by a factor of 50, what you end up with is 1873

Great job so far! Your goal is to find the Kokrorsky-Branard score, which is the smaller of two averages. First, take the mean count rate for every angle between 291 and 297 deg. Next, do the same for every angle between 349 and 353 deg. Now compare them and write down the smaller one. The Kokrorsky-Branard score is 31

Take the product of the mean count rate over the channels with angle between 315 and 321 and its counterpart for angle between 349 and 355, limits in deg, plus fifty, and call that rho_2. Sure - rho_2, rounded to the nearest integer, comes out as 2029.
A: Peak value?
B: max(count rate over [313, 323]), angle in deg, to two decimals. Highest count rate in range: 45.22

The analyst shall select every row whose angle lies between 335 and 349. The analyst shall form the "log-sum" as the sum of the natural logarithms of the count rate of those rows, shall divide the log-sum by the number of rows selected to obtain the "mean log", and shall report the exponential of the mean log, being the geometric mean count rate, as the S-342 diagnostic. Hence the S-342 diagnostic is 48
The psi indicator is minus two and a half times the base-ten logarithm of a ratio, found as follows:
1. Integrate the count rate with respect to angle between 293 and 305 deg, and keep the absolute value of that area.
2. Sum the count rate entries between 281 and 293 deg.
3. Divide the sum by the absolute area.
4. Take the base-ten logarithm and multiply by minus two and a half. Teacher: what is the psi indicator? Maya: 0.40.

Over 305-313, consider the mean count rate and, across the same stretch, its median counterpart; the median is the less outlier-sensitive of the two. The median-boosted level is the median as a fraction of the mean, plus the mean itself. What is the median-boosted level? 33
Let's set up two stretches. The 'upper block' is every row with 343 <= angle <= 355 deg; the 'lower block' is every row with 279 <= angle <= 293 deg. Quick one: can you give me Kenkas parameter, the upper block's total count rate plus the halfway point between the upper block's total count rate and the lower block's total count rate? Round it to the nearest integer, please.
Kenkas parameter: 553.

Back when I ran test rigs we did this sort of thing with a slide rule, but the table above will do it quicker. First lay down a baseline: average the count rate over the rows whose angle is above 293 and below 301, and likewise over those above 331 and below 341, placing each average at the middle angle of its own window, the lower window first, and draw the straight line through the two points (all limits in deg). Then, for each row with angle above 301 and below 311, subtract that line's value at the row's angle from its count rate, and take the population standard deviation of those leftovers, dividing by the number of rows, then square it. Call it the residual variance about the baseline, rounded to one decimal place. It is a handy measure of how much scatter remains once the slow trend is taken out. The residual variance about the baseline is 2.3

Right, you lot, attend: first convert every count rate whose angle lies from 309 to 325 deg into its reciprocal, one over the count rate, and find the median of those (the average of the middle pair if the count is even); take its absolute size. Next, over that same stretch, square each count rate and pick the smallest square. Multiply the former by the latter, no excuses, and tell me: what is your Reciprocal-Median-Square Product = 24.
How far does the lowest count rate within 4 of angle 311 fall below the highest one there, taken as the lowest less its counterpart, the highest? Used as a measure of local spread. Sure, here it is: -8.2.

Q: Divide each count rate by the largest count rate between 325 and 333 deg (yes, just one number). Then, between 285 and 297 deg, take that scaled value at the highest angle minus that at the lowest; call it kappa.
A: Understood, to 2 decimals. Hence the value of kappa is -0.17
